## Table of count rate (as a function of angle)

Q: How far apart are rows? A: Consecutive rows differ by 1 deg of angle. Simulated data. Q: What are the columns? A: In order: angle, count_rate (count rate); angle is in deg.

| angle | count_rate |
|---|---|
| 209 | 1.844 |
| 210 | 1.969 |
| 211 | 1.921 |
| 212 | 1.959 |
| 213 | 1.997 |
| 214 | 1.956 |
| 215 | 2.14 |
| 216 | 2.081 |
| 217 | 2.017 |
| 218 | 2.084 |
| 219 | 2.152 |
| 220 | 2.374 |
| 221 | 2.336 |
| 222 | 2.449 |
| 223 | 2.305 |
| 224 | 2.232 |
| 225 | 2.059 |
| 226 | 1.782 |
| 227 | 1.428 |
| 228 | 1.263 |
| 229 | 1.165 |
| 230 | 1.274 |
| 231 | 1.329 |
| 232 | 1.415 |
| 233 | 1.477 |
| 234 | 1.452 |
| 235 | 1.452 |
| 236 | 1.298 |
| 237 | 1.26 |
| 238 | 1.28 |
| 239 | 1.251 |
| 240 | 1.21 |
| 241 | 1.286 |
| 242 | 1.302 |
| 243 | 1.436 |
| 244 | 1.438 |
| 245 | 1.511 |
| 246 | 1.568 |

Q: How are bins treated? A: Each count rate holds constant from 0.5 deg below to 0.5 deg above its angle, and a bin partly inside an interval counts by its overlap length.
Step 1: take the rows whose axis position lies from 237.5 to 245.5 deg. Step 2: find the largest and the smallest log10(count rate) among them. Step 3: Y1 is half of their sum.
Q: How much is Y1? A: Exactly 0.131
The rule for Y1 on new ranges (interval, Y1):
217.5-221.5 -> 0.347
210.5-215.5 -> 0.307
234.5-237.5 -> 0.131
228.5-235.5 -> 0.118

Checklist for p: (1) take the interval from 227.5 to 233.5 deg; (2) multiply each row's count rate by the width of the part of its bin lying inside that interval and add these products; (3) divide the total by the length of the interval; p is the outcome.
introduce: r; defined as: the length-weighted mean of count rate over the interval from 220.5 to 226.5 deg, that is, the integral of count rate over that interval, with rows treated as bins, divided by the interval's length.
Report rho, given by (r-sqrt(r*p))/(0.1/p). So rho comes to 6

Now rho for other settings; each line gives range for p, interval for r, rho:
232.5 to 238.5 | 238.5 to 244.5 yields 0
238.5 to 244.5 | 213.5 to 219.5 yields 6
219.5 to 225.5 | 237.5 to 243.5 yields -10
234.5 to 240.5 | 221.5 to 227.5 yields 5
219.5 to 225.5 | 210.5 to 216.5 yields -3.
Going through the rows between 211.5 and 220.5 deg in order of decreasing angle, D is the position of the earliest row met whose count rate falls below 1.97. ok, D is 214 deg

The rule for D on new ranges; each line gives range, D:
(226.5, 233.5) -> 233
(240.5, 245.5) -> 245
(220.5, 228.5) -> 228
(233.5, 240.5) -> 240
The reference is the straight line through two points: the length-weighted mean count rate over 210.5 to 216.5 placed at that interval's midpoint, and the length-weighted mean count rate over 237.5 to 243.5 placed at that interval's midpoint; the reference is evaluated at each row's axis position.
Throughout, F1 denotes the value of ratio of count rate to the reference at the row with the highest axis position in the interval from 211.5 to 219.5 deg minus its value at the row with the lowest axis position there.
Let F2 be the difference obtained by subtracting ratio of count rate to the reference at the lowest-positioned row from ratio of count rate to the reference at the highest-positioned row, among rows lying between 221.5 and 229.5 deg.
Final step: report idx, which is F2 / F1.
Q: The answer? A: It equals -3.2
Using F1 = 0.20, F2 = -0.64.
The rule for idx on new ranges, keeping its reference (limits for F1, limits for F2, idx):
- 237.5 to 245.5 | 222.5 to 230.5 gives -1.5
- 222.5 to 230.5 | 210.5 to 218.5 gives -0.4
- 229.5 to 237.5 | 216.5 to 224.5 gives 2.4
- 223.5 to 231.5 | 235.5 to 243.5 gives -0.6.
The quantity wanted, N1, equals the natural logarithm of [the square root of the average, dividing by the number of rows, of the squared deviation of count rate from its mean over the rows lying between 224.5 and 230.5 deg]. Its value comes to -1.1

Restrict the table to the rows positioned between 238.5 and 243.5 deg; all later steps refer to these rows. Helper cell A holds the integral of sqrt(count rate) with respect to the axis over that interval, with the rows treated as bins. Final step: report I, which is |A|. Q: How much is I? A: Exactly 5.69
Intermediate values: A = 5.69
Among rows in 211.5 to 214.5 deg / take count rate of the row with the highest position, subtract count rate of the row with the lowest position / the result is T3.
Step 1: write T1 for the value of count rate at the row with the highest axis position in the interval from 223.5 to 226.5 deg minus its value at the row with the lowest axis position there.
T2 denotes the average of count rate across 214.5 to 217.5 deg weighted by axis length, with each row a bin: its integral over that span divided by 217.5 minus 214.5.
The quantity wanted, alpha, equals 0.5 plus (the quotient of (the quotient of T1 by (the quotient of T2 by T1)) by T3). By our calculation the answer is -32.0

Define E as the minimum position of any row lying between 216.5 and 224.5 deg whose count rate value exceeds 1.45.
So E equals 217 deg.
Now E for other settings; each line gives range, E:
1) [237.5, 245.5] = 245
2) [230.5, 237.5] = 233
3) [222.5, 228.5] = 223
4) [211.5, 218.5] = 212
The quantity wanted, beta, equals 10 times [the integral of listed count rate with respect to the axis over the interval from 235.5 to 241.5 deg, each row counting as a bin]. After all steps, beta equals 76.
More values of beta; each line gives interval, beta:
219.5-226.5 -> 155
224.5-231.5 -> 103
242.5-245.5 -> 44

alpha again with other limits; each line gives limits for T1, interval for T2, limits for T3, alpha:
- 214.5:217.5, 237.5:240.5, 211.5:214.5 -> -3.5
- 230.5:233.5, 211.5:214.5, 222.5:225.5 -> 0.5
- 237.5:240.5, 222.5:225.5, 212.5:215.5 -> 0.5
